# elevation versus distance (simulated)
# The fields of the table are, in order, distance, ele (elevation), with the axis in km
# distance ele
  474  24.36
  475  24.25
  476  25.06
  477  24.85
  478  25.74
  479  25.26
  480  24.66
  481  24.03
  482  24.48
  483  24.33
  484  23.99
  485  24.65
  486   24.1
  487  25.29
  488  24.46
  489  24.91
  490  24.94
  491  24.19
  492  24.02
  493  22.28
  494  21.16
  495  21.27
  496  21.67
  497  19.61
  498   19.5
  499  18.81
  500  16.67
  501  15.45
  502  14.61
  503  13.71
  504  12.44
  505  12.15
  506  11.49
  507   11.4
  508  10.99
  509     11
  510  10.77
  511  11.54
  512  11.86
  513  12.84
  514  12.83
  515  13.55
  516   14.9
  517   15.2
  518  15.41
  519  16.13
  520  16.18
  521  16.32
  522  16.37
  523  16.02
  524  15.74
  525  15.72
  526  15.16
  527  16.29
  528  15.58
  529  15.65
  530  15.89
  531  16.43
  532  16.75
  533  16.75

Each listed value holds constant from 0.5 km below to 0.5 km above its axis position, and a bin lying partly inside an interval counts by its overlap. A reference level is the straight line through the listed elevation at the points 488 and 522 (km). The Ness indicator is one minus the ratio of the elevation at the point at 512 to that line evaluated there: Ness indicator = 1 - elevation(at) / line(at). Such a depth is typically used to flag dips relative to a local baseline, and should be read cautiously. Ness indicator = 0.37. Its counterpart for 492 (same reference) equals -0.02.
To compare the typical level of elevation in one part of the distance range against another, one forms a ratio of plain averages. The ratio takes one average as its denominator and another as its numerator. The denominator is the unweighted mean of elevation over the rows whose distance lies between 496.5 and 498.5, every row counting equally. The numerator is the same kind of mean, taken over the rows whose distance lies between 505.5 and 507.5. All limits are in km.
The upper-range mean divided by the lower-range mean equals 0.59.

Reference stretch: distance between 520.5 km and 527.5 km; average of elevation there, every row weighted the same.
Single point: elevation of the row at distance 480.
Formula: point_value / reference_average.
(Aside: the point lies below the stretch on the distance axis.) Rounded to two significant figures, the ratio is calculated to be 1.5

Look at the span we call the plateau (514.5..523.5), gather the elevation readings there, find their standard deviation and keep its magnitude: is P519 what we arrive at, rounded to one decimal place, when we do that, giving 0.9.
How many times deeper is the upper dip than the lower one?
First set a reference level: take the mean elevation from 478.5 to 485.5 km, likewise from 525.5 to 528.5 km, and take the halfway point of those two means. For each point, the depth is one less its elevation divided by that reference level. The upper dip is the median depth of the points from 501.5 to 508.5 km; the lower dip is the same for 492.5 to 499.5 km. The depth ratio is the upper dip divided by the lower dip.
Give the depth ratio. -7.4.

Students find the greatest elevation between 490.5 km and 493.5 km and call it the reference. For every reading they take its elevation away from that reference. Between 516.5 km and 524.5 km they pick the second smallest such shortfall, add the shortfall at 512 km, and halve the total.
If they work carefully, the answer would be 10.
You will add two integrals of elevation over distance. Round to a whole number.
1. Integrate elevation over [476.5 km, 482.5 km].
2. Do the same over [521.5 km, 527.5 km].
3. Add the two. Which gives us 244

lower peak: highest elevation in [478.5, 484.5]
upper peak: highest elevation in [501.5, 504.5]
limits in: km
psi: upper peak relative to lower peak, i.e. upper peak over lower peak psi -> 0.58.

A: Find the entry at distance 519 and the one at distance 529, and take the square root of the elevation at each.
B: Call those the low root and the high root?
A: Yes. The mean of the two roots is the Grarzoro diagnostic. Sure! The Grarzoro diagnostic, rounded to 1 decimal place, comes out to 4.0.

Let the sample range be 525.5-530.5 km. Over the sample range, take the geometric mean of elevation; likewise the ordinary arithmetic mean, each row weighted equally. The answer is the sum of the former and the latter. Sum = 31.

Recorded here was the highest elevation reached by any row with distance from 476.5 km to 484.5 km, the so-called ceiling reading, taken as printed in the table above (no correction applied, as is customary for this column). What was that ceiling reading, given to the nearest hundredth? 25.74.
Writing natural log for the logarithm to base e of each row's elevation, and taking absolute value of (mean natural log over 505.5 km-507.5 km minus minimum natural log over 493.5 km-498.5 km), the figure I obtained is 0.53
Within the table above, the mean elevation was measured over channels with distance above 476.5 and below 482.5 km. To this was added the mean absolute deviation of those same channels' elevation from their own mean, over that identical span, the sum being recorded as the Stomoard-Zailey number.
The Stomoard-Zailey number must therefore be 25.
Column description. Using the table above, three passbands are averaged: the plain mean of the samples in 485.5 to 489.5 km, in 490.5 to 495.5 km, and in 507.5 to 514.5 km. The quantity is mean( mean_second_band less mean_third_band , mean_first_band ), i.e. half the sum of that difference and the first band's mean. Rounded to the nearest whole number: 18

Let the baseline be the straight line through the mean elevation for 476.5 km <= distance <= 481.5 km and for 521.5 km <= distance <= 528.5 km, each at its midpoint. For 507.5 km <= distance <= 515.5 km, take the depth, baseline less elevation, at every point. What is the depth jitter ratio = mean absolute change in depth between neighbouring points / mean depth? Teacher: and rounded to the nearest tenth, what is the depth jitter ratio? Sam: 0.1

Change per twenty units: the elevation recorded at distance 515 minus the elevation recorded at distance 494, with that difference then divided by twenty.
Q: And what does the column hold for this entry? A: -0.4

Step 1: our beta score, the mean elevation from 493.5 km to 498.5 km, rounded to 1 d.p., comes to 20.6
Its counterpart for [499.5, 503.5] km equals 15.1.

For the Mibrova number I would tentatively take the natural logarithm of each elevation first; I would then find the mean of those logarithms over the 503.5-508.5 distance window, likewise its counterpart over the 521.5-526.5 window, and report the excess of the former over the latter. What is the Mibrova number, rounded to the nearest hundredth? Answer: -0.30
